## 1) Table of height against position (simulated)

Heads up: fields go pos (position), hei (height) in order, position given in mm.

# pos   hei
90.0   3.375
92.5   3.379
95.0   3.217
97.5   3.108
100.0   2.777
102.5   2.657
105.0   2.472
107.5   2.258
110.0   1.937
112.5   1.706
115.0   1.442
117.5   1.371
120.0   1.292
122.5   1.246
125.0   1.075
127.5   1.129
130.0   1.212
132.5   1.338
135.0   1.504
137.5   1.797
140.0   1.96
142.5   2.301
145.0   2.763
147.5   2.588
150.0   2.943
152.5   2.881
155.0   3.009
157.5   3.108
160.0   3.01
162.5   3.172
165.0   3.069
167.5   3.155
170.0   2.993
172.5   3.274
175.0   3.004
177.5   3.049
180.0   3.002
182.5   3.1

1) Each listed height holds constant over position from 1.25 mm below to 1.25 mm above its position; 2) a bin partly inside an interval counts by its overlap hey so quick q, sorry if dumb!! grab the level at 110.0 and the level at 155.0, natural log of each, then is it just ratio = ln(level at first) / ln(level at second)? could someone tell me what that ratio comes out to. 0.6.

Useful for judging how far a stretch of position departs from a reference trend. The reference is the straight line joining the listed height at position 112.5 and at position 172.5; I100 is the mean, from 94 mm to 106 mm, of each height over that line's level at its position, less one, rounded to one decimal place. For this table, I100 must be 1.1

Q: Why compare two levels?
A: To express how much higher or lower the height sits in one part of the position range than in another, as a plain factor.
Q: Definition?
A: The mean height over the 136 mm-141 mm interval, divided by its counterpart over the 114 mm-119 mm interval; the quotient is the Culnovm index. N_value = 1.3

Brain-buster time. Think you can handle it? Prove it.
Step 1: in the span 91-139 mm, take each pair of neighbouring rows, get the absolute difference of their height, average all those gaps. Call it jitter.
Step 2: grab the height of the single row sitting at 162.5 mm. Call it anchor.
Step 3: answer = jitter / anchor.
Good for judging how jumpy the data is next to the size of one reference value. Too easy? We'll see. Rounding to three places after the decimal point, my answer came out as 0.053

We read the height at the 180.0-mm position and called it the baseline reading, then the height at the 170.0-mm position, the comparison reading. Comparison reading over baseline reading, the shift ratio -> 1.00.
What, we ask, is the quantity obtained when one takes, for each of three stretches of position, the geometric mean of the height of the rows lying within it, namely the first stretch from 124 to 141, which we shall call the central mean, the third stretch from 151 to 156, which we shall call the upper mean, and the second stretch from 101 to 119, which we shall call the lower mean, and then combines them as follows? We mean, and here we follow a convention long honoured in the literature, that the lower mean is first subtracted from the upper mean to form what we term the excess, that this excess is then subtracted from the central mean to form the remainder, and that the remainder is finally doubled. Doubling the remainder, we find 1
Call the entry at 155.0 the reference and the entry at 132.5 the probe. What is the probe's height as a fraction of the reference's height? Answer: 0.4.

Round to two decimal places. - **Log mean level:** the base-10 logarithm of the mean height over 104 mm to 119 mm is 0.27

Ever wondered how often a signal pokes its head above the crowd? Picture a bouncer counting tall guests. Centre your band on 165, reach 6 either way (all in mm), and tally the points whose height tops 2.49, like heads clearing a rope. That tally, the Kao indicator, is 5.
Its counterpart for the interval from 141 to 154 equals 4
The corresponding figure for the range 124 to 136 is 0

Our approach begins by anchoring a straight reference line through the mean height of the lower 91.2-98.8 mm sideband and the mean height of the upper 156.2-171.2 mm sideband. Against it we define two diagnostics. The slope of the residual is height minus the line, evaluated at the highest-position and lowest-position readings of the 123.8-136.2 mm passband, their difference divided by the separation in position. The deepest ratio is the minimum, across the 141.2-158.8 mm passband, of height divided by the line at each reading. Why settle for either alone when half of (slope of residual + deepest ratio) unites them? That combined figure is 0.39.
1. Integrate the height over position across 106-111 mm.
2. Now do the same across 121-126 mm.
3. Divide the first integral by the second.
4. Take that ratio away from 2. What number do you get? 0.19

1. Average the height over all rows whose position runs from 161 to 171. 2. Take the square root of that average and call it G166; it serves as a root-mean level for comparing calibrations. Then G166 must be 1.76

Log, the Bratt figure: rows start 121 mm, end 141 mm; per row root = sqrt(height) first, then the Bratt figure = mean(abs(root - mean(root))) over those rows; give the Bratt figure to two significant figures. 0.11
